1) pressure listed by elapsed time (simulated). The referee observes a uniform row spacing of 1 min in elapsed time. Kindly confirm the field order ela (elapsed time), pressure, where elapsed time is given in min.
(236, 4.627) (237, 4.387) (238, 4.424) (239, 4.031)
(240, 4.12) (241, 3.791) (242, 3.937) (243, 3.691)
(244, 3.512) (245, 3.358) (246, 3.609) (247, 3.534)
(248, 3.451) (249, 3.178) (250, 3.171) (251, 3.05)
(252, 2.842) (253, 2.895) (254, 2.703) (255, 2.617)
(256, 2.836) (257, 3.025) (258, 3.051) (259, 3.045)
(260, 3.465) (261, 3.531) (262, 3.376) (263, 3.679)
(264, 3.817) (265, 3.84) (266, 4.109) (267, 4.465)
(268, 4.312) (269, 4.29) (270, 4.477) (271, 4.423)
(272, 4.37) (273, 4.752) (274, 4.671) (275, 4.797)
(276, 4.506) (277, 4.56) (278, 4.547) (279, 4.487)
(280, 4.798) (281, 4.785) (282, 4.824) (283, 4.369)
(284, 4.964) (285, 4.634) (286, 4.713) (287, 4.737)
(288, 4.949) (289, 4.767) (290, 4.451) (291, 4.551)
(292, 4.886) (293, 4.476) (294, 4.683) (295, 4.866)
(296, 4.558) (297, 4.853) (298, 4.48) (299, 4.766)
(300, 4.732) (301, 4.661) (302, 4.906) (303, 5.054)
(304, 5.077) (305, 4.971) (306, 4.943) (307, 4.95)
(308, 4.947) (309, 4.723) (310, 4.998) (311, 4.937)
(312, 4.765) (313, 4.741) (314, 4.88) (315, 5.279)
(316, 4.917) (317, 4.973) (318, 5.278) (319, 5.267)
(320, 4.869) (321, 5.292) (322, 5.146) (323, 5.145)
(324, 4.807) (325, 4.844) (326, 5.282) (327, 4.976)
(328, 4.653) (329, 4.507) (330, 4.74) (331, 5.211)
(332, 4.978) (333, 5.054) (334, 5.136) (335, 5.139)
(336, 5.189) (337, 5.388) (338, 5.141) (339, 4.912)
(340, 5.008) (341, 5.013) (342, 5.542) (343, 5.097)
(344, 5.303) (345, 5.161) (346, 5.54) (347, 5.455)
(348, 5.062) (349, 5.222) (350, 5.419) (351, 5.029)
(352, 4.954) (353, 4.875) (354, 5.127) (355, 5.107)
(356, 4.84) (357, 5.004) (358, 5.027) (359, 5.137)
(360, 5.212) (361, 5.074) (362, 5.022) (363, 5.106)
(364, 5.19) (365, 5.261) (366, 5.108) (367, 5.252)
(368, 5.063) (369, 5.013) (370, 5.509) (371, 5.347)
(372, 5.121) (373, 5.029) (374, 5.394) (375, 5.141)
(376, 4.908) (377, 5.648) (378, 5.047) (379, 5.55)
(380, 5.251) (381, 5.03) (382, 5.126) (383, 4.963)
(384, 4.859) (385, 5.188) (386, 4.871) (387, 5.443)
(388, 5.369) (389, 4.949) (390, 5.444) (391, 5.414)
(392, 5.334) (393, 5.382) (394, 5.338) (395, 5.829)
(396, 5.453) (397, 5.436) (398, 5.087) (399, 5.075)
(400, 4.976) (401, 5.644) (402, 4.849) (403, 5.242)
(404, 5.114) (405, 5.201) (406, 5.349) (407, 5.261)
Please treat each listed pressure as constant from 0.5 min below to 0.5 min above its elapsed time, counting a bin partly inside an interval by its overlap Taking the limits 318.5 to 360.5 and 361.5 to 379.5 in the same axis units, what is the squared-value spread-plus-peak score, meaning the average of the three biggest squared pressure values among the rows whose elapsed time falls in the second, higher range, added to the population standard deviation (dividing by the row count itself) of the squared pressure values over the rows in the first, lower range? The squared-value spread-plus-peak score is 33.2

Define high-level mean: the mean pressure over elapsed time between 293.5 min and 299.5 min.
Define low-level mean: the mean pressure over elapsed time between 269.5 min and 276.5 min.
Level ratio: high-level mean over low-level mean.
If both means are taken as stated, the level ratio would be 1.03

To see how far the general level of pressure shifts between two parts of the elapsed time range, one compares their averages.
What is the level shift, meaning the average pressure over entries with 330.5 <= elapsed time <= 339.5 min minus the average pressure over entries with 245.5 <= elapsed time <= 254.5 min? 2.0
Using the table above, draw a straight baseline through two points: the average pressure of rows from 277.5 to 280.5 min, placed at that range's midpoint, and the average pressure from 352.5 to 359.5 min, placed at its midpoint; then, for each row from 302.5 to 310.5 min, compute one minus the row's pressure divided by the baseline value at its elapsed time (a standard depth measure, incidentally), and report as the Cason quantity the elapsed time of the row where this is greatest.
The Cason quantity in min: 309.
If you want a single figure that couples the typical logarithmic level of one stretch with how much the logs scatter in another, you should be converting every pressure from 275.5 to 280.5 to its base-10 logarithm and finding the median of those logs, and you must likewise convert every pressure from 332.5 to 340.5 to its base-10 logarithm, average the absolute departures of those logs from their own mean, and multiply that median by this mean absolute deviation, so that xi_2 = 0.0054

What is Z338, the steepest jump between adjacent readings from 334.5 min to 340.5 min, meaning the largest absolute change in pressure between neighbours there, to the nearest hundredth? 0.25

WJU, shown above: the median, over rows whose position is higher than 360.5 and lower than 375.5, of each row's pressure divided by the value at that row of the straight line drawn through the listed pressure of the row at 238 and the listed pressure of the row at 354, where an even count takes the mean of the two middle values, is 0.98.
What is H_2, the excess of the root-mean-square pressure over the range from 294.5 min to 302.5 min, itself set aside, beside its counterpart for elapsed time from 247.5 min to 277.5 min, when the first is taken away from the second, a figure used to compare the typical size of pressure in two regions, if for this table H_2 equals -1.0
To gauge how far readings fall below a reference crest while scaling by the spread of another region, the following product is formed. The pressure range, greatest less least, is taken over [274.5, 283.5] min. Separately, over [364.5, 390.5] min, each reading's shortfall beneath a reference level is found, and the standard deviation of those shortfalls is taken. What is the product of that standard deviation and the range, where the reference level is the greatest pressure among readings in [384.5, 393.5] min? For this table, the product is 0.10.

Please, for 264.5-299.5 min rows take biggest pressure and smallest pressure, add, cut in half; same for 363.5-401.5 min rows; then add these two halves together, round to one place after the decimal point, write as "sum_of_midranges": 9.7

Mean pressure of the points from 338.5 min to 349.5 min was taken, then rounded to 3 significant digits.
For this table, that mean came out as 5.21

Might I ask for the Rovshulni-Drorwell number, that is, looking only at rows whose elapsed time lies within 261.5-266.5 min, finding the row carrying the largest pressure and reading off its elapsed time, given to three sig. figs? 266 min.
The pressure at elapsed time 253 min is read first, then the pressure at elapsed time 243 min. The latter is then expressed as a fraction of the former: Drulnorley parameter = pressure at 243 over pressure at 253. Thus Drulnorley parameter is 1.3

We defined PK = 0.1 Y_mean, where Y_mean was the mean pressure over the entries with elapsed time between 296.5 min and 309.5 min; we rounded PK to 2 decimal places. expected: 0.49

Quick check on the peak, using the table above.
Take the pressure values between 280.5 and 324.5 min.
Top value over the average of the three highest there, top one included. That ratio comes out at 1.00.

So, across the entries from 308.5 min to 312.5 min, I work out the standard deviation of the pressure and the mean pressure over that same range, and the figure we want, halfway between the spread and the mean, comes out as 2.49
